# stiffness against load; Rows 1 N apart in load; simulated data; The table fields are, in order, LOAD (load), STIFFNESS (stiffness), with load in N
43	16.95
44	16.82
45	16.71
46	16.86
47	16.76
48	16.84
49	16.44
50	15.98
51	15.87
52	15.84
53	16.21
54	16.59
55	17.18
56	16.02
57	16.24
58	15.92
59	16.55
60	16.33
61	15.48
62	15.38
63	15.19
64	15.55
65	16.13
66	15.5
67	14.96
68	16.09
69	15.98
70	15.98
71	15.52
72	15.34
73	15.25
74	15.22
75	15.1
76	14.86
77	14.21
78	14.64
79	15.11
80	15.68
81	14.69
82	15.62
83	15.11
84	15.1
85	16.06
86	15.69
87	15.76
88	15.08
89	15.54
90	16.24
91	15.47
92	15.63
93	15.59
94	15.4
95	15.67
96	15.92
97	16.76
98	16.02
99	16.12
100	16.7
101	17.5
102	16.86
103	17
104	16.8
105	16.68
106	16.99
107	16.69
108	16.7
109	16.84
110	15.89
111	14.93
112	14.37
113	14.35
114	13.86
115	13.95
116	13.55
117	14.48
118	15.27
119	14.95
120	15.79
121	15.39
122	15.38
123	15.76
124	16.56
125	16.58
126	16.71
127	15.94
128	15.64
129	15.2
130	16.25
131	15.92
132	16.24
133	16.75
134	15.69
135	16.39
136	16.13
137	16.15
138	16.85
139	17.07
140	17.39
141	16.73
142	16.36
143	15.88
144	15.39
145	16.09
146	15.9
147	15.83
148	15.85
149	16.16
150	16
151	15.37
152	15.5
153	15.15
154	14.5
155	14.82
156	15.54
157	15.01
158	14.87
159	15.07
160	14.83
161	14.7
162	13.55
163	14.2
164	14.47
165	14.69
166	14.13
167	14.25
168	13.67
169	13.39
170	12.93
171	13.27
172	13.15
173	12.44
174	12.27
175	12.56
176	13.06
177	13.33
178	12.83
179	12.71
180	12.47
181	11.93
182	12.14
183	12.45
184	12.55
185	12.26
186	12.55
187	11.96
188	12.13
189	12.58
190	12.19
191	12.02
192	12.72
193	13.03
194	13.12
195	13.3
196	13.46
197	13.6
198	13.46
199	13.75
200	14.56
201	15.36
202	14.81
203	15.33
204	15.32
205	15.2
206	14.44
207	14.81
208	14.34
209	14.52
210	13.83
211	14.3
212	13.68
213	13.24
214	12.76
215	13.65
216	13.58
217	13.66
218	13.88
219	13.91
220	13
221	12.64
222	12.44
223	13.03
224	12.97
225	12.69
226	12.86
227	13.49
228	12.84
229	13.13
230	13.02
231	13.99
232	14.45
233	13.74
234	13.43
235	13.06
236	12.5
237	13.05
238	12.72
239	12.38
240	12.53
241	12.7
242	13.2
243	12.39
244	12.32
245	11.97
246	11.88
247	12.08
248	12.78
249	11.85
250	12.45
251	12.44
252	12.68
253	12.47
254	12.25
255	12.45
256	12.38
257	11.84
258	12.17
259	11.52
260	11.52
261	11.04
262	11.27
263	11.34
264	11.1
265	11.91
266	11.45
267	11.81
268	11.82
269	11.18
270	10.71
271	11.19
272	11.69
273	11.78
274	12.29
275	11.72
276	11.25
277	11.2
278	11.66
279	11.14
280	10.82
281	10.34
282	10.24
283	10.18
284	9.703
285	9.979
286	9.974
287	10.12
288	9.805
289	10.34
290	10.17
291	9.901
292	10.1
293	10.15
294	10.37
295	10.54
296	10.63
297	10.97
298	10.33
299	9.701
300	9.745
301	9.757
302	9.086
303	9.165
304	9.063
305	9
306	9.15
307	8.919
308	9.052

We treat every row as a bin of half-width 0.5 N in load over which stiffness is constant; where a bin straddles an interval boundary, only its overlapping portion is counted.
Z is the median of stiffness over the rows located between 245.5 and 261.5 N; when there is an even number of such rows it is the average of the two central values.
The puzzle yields 12.2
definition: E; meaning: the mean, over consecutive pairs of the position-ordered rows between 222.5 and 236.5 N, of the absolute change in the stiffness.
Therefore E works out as 0.43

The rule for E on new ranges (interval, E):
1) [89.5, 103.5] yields 0.42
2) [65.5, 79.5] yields 0.34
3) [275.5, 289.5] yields 0.29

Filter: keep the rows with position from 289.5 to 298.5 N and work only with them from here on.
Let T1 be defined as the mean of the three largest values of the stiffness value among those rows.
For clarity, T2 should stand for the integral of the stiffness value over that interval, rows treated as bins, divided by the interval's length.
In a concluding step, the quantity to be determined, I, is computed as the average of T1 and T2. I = 11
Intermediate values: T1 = 11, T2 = 10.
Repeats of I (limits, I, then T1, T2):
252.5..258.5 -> 12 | 12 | 12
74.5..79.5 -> 15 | 15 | 15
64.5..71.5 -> 16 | 16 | 16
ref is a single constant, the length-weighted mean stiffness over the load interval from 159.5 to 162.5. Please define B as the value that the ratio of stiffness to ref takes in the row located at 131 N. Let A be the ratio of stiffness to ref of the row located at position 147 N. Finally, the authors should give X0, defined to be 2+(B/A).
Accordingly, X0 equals 3.01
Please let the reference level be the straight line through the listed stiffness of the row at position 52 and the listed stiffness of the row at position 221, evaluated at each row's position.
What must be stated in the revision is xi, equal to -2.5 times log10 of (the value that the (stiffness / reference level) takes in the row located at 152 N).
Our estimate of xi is -0.11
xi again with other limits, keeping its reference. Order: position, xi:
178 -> 0.05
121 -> -0.06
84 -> 0.01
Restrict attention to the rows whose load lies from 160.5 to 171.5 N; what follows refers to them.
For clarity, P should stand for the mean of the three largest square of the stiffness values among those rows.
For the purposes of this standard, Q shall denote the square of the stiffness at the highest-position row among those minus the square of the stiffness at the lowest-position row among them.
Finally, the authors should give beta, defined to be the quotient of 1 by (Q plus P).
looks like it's 0.006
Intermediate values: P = 214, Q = -40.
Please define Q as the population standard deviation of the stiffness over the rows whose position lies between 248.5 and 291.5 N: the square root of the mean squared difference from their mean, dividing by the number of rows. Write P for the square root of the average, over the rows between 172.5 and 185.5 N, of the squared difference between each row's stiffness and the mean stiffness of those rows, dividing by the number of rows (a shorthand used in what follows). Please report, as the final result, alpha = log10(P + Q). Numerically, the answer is 0.08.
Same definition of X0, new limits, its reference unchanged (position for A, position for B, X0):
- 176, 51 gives 3.22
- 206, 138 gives 3.17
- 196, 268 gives 2.88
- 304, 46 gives 3.86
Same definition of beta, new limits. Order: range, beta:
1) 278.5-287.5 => 0.011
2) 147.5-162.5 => 0.005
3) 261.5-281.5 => 0.008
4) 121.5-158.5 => 0.004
